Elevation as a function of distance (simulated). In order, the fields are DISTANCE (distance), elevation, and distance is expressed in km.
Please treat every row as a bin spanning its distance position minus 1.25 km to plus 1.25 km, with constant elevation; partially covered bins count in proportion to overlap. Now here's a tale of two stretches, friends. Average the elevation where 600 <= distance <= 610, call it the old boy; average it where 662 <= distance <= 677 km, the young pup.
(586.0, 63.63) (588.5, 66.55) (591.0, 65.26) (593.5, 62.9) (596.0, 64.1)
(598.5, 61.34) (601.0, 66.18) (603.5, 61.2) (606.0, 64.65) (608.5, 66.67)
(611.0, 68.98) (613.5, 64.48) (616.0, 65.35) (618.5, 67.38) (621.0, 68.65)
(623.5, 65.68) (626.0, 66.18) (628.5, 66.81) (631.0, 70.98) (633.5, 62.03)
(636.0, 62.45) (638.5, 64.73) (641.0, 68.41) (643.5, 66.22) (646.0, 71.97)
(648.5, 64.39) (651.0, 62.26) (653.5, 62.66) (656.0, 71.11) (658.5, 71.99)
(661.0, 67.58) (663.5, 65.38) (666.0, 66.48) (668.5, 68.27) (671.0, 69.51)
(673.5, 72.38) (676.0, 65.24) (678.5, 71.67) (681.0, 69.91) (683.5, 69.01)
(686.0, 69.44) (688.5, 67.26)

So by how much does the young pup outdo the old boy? 3.2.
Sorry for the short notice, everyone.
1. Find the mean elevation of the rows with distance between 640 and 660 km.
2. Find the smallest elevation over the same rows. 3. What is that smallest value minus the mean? -5.1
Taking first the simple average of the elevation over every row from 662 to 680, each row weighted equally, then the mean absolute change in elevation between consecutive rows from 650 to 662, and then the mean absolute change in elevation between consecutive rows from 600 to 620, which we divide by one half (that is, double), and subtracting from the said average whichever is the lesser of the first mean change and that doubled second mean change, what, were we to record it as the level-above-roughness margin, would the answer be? 64.9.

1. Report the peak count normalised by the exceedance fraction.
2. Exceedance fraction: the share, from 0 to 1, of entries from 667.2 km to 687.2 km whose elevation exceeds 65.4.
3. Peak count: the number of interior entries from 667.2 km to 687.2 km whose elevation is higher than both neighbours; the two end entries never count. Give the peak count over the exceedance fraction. 2.3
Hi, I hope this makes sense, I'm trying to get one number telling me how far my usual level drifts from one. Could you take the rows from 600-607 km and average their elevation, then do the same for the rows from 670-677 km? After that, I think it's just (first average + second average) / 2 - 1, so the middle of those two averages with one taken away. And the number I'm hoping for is 65.5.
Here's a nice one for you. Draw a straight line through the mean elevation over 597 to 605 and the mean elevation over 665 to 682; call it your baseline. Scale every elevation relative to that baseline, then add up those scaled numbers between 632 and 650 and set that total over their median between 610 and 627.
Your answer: 6.82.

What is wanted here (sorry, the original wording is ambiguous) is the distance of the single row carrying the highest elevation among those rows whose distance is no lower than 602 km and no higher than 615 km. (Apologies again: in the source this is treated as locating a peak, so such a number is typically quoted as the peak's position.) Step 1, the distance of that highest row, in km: 611.0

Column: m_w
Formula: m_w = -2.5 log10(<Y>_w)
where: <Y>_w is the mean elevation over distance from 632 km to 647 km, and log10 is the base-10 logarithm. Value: -4.548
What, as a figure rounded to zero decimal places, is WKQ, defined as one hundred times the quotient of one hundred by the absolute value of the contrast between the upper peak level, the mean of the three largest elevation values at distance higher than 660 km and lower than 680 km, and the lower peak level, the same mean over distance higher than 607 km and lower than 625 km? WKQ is 3509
